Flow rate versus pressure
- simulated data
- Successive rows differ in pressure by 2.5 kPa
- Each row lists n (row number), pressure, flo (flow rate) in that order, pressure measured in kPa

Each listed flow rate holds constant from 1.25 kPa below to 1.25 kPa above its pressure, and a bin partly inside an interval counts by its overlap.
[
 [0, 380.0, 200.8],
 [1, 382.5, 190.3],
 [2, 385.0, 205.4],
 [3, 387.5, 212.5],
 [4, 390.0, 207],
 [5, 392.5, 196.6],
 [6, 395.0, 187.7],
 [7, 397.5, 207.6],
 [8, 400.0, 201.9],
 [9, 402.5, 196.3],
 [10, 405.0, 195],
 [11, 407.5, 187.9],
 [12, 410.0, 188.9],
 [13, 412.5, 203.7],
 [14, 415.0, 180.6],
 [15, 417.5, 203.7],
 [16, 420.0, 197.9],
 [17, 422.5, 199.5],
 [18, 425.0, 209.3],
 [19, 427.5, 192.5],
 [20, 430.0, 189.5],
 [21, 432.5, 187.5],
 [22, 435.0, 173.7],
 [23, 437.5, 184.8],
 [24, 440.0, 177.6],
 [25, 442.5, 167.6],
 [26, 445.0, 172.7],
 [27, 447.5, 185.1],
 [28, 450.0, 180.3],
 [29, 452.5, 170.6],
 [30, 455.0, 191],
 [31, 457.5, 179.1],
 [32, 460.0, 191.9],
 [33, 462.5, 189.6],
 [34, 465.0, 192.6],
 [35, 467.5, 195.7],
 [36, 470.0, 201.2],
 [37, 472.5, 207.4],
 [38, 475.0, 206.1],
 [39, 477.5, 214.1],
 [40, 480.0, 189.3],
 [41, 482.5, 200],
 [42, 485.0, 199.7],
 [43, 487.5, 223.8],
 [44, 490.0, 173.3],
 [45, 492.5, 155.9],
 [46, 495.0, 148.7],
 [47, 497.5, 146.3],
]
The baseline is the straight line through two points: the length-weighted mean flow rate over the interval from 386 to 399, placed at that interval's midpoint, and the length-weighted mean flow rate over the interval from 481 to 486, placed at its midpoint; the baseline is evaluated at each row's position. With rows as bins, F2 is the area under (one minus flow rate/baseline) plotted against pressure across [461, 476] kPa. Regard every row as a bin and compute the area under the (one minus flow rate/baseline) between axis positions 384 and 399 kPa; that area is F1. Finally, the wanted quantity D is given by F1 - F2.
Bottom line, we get -0.12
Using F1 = -0.03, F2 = 0.1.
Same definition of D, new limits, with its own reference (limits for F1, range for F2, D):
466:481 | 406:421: -0.79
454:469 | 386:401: 0.74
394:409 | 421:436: -0.21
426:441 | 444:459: -0.31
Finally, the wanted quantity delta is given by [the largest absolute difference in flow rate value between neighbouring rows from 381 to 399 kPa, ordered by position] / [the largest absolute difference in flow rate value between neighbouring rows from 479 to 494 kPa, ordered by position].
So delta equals 0.4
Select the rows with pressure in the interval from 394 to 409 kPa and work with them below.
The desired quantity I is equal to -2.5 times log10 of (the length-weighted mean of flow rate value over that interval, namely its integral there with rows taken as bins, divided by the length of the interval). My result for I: -5.73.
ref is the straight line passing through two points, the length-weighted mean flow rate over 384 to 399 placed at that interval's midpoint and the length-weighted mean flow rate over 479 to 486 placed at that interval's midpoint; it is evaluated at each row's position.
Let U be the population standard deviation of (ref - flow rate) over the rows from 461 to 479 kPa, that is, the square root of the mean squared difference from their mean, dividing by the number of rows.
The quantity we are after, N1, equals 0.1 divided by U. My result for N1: 0.012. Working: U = 8.5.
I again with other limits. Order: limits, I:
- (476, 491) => -5.76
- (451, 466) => -5.67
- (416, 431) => -5.74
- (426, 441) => -5.67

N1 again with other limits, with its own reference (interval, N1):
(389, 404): 0.015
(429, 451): 0.015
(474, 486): 0.012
